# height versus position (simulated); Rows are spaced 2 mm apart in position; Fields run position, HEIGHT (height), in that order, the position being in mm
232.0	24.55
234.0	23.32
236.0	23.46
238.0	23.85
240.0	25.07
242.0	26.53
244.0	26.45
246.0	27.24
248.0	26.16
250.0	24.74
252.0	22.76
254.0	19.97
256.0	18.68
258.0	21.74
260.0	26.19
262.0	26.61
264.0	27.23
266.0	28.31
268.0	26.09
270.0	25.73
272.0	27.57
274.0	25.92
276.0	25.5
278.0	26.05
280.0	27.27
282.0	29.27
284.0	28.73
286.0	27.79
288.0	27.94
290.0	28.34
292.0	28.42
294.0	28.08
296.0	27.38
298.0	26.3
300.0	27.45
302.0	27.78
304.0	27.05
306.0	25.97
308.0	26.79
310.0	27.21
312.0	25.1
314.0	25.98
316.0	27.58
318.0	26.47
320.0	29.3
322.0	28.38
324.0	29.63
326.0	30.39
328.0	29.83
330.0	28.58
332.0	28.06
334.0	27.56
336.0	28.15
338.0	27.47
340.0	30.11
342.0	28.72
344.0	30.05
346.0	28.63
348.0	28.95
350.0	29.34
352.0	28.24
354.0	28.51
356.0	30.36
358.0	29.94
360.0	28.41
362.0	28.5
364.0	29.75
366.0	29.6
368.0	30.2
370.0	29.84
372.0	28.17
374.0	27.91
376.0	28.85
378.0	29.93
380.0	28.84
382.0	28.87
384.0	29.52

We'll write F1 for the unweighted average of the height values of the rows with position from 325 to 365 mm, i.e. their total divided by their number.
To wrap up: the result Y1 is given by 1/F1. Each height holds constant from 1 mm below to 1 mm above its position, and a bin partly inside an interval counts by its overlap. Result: 0.0345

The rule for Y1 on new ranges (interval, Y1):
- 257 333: 0.0366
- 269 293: 0.0365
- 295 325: 0.0367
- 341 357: 0.0344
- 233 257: 0.0416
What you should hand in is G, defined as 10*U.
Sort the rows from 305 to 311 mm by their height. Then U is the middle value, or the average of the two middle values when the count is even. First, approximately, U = 27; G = 268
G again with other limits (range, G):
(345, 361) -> 288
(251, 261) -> 217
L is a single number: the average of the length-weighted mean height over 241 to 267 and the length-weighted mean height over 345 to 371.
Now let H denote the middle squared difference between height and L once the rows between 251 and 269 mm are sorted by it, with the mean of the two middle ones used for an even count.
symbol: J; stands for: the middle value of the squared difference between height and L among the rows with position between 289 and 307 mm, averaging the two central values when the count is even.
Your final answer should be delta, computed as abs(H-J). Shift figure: 1.1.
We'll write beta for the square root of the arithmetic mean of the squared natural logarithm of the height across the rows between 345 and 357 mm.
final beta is 3.37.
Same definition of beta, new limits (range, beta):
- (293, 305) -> 3.31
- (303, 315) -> 3.27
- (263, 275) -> 3.29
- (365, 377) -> 3.37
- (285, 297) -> 3.33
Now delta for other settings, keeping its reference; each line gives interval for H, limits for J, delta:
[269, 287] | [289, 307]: 0.7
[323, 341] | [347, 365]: 1.3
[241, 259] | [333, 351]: 2.4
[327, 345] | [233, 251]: 1.5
